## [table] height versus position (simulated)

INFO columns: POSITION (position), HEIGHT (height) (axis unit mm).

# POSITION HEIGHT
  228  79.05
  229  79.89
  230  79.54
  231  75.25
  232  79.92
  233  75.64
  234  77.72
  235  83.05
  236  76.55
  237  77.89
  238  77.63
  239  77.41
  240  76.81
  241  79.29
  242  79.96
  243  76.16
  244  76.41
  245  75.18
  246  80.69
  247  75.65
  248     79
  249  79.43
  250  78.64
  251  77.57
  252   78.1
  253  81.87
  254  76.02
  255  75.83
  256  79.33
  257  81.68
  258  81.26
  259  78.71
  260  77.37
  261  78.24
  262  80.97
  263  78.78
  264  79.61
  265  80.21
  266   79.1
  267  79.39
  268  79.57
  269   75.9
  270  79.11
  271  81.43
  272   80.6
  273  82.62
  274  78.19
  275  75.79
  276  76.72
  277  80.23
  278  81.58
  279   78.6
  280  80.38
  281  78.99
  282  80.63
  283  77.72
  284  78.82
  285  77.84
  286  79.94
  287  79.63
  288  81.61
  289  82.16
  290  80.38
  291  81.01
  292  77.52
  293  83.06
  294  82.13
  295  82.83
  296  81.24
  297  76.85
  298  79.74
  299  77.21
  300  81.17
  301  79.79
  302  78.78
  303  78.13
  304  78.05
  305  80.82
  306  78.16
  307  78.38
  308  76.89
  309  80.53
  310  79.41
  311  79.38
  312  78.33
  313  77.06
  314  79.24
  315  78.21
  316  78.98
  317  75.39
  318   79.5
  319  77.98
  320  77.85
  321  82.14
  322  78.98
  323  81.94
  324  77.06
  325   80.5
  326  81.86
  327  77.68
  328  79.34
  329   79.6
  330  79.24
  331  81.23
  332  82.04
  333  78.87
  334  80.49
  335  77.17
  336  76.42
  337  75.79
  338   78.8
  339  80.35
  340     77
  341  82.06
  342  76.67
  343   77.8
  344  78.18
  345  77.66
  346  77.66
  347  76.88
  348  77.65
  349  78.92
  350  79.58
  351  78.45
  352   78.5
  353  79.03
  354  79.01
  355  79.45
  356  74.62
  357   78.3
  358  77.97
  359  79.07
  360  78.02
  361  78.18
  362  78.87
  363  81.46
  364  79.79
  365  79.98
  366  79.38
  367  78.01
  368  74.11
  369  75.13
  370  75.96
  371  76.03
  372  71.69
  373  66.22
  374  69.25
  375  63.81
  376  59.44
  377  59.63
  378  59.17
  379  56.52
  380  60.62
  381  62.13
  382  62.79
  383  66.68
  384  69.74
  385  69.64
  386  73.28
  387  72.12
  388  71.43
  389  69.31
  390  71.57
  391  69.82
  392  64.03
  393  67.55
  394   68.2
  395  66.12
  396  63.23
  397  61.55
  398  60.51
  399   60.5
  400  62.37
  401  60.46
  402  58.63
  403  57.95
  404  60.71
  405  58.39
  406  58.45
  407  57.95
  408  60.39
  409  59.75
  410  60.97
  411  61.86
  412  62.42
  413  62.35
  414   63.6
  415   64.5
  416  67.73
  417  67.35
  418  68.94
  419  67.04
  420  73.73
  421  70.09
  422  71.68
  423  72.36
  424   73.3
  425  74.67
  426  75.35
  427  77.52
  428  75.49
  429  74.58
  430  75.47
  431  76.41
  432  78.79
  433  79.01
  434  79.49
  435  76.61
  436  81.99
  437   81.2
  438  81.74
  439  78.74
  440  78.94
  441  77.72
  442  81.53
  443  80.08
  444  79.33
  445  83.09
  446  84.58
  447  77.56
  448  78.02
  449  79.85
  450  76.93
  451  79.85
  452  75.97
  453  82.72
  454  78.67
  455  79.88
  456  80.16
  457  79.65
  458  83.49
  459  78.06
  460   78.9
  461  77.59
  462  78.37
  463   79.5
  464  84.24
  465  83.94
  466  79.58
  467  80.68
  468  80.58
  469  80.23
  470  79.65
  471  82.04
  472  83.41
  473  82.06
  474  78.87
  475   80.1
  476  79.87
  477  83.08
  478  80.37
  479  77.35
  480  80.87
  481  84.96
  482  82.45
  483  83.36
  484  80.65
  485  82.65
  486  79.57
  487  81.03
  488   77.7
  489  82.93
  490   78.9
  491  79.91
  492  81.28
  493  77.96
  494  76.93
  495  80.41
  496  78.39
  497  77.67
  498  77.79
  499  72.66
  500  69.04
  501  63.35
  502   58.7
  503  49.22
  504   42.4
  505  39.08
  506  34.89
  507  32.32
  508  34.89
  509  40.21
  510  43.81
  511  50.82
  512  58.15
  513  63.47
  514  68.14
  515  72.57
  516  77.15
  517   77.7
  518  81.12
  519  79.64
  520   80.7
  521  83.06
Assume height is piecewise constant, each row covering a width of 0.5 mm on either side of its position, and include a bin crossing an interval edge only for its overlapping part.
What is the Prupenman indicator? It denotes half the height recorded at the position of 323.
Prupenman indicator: 41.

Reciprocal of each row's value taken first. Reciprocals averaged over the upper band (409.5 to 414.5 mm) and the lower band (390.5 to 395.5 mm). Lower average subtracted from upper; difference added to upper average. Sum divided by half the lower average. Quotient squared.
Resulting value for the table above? 5.3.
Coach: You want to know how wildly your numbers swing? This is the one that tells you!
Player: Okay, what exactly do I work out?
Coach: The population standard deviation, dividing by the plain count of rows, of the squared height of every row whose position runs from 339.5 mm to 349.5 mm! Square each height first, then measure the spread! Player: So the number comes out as 234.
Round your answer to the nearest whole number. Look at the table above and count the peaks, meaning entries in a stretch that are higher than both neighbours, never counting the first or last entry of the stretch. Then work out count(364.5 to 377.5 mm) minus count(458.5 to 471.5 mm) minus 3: -4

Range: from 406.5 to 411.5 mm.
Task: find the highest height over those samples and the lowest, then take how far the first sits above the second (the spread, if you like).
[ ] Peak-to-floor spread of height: 3.9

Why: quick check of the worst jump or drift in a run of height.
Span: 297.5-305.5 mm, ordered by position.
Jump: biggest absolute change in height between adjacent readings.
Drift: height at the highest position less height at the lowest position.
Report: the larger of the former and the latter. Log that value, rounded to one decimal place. 4.0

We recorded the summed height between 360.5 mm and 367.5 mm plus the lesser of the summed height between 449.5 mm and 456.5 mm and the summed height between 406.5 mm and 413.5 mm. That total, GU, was 981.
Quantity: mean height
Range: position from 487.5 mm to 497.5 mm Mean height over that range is 79.2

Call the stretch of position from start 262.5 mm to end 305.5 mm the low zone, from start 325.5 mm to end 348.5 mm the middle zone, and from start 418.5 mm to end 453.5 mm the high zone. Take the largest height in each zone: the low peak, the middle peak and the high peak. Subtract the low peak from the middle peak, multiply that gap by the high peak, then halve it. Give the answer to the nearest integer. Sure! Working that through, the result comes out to -42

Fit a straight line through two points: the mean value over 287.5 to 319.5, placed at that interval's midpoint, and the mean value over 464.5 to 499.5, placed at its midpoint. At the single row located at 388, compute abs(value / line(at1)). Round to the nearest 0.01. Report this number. 0.90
